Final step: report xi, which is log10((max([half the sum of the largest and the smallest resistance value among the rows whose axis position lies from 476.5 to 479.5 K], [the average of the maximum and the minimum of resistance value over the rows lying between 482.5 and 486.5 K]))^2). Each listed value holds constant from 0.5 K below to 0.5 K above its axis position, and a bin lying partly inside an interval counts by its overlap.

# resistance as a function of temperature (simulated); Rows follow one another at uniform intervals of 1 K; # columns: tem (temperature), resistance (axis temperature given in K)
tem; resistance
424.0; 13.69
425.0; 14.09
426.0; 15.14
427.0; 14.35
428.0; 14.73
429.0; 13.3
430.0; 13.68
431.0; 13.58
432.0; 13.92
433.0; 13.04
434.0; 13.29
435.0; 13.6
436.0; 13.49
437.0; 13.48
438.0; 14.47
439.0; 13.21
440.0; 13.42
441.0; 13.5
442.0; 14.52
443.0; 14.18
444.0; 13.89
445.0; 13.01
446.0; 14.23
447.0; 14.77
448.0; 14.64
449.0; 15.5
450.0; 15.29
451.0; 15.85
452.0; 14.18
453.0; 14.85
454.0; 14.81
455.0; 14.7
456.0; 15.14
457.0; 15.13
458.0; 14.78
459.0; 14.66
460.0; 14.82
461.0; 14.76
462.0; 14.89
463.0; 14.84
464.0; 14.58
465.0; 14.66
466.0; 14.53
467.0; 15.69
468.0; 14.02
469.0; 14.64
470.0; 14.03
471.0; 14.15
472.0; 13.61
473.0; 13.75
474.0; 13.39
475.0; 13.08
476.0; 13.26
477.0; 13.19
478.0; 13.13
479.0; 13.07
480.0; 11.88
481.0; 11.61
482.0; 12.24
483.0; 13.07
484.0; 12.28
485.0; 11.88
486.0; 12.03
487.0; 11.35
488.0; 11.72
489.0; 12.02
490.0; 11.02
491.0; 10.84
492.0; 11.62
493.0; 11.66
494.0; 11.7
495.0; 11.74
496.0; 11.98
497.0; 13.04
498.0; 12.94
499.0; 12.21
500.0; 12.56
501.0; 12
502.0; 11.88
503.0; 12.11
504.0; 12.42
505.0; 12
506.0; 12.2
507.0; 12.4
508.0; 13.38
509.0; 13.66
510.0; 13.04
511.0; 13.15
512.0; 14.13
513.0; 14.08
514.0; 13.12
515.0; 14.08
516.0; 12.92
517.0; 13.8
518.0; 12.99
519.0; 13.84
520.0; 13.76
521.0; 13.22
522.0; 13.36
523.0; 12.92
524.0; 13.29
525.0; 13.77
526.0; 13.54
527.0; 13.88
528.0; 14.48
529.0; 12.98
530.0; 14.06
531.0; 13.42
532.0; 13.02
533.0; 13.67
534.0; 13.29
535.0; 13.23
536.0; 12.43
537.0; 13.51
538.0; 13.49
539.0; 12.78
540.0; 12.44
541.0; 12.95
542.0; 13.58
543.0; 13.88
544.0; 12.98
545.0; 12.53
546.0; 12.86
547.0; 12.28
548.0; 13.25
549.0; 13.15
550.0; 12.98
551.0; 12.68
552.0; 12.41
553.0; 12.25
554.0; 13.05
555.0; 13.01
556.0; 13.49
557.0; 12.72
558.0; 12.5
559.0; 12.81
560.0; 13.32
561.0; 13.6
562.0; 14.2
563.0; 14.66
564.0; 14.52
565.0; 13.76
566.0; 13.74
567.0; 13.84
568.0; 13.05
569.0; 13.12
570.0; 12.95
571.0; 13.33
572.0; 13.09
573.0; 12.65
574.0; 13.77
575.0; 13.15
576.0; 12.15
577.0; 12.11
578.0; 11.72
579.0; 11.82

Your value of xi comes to 2.24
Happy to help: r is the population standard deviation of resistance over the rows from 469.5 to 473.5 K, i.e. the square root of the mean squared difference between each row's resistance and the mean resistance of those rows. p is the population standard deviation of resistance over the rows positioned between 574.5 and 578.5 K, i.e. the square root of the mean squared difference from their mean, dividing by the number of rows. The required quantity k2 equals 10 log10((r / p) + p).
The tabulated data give -0.3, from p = 0.528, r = 0.22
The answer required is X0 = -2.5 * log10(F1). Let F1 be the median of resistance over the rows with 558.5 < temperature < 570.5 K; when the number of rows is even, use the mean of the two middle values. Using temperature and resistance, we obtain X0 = -2.84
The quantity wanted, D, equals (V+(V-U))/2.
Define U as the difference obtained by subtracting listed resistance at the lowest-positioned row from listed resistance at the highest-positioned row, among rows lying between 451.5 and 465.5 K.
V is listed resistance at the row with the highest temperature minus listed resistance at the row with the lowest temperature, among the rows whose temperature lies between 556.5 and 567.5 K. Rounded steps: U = 0.5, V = 1.1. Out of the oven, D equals 0.88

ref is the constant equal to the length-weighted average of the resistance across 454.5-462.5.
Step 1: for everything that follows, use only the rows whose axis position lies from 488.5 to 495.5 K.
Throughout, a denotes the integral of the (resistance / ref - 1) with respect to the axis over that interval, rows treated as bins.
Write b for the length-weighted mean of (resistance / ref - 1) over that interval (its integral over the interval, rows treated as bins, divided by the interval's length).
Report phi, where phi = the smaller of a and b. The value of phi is -1.6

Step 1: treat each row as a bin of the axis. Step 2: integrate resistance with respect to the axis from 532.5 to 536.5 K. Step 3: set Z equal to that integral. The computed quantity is 53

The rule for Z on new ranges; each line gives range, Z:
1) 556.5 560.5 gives 51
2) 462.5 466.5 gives 59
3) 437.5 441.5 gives 55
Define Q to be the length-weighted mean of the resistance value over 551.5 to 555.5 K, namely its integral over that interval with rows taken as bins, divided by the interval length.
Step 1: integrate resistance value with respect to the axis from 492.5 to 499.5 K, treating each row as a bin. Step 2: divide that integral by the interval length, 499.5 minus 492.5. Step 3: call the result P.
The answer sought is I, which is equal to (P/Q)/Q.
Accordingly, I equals 0.076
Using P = 12.2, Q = 12.7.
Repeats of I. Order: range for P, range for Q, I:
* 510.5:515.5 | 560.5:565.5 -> 0.069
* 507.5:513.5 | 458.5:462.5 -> 0.062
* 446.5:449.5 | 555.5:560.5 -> 0.089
